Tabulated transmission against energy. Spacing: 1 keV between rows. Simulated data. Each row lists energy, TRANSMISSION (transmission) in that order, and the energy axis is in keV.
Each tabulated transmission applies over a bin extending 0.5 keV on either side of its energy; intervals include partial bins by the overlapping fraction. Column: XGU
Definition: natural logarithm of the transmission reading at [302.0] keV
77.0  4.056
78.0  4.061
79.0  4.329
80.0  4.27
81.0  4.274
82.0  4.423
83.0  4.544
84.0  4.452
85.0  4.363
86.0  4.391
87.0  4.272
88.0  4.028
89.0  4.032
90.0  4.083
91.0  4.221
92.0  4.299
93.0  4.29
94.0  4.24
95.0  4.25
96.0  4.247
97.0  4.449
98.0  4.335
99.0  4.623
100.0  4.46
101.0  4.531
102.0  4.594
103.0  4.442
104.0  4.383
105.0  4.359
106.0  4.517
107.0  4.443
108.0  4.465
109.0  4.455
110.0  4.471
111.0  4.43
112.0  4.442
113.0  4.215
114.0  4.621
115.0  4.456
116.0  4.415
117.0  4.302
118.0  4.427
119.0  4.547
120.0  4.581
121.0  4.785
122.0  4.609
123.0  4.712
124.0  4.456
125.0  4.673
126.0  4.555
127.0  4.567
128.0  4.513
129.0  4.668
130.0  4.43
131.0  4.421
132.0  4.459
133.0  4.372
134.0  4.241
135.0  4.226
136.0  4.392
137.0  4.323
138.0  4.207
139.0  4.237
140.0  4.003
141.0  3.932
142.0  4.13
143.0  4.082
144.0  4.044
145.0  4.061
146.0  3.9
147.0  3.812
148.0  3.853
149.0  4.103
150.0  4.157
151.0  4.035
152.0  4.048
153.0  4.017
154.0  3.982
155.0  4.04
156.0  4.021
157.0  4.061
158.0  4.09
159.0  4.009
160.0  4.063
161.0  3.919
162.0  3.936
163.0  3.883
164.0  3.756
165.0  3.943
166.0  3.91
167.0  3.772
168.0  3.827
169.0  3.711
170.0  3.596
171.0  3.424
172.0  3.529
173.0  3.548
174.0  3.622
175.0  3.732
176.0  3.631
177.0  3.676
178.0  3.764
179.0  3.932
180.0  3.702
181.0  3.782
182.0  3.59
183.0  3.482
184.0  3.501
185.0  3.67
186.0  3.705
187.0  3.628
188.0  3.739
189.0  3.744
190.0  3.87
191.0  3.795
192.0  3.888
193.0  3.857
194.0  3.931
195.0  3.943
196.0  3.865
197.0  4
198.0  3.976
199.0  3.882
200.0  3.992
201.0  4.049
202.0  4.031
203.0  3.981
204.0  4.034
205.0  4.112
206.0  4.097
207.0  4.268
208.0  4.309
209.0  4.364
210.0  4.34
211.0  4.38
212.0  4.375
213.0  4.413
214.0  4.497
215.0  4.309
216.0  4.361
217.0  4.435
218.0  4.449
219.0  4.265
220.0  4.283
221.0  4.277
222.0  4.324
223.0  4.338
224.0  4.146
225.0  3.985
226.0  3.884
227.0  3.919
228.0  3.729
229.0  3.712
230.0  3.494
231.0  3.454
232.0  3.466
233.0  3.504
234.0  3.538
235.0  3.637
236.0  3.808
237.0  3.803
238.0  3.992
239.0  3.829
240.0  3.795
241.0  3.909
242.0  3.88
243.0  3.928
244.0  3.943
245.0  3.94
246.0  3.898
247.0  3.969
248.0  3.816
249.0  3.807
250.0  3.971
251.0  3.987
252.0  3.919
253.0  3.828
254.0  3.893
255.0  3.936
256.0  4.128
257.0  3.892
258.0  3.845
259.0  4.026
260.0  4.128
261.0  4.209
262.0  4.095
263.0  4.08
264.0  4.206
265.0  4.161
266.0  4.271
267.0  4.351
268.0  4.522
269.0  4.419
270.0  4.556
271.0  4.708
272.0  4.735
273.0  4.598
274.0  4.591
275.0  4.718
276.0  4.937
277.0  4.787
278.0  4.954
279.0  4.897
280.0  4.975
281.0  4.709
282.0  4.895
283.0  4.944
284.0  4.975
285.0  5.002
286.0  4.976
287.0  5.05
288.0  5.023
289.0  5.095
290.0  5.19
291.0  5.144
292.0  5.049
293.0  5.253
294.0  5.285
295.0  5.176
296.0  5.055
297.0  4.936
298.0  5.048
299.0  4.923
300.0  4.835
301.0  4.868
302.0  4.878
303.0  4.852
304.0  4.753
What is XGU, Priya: 1.58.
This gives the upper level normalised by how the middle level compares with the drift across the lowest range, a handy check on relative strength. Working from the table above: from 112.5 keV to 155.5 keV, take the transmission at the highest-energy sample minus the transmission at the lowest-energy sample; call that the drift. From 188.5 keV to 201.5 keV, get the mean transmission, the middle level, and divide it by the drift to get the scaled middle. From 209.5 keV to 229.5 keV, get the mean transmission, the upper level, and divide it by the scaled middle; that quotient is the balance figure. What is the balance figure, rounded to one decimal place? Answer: -0.2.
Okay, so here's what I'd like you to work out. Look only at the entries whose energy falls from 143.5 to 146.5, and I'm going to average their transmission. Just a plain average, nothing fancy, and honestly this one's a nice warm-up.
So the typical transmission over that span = 4.00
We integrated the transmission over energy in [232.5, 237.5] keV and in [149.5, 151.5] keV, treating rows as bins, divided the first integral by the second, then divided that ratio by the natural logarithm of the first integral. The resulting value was 0.77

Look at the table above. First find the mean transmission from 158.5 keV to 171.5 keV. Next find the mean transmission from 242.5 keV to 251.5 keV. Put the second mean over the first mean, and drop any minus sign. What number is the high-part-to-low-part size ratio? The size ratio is 1.02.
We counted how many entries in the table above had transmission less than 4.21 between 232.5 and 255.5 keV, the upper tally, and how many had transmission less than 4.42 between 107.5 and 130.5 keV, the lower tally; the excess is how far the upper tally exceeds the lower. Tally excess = 20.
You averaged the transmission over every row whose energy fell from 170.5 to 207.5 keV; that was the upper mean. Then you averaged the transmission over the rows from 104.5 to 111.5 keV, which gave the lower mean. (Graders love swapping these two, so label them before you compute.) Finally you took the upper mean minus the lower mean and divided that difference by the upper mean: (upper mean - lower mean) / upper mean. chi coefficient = -0.17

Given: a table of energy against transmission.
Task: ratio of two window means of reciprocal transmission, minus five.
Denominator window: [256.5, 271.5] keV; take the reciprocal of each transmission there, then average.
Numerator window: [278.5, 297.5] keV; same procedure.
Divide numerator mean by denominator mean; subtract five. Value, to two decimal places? -4.16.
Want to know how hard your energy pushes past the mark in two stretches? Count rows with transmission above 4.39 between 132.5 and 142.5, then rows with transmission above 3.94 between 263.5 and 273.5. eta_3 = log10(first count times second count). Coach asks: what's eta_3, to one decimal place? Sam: 1.0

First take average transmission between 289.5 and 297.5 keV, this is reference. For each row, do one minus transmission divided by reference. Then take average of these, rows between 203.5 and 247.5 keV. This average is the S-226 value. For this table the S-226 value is 0.22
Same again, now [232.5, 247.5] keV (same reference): 0.26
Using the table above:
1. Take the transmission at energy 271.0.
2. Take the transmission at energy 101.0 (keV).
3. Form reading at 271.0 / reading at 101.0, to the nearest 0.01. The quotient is 1.04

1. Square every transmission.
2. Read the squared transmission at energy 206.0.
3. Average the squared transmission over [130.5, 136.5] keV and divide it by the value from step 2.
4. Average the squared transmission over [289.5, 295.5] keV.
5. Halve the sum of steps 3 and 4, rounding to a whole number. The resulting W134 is 14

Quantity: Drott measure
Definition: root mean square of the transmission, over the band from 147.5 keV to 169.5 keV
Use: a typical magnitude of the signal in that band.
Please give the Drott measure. 3.96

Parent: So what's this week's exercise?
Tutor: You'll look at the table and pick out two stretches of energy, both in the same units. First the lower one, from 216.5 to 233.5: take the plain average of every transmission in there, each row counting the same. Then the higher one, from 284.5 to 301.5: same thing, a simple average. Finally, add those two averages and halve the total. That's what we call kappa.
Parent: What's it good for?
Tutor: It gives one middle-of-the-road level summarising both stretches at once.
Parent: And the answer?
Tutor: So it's 4.5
